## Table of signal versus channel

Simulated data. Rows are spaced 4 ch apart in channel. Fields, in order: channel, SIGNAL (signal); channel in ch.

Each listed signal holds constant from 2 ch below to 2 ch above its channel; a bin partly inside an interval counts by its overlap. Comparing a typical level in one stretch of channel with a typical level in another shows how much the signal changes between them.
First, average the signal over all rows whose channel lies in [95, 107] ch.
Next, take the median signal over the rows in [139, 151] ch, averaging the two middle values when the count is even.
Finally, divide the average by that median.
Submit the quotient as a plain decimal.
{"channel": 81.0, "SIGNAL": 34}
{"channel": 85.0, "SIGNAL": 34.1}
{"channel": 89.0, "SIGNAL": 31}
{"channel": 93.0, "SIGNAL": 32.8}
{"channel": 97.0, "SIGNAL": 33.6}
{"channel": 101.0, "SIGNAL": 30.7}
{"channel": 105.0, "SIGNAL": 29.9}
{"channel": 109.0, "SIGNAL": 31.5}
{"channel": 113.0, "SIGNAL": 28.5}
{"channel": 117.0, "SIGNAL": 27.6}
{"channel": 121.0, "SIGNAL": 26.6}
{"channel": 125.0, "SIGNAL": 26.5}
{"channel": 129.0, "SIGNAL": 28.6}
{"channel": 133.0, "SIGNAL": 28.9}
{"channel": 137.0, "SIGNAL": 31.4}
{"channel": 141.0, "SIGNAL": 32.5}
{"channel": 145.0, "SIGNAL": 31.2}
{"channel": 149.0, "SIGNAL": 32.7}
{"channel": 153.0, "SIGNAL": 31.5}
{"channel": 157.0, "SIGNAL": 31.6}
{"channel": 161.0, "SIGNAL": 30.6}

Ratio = 0.97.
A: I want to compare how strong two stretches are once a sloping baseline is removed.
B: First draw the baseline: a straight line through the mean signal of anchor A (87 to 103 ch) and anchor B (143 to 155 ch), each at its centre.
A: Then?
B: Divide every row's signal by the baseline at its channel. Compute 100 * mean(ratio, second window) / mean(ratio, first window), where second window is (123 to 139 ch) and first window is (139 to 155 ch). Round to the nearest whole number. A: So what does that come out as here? 90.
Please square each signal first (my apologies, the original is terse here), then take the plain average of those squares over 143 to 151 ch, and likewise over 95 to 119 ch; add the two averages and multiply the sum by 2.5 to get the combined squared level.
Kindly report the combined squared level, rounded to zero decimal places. 4858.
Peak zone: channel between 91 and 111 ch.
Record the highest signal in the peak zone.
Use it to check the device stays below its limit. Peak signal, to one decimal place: 33.6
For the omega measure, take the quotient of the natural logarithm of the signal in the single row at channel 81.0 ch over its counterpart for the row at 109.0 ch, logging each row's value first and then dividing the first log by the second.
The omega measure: 1.02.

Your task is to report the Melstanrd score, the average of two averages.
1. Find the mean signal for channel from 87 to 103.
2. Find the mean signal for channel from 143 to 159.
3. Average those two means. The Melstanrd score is 31.9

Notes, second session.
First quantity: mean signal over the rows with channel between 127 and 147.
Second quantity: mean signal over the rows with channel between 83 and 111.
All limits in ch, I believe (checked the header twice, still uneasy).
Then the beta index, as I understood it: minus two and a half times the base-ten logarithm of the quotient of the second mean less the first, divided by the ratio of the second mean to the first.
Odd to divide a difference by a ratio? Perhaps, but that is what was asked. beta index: -0.33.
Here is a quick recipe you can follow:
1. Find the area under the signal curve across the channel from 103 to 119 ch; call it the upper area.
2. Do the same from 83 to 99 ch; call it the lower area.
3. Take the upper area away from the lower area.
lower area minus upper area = 56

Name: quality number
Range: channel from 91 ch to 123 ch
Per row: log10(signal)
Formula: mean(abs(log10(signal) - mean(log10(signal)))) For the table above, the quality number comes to 0.029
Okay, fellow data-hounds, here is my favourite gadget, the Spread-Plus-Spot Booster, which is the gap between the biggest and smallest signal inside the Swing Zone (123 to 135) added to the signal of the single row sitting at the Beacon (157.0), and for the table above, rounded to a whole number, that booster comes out 34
